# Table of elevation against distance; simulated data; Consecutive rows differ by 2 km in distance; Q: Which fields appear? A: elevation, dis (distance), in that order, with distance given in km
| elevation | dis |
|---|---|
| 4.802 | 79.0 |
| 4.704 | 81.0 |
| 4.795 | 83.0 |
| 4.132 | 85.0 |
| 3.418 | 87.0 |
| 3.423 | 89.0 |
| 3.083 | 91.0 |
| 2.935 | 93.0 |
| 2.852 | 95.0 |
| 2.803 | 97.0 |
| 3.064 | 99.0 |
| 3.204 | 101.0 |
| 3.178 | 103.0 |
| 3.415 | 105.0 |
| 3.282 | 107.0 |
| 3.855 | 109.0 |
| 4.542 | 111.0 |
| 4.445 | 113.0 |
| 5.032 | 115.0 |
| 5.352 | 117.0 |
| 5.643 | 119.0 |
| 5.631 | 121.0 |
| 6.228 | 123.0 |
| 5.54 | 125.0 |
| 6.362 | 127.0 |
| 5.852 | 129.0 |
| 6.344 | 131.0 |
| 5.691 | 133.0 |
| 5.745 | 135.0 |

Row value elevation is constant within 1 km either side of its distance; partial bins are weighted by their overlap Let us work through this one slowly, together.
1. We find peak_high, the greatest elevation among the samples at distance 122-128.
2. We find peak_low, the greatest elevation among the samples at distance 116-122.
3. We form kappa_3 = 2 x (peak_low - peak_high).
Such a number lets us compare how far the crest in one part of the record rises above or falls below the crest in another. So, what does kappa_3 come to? -1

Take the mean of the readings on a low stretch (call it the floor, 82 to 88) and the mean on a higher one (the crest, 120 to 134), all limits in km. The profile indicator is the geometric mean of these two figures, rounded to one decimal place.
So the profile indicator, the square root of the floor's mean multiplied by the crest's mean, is 4.9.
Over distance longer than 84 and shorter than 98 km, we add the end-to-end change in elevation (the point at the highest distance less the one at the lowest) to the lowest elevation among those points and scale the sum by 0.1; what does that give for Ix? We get 0.1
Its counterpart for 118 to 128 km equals 0.6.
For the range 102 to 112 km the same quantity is 0.5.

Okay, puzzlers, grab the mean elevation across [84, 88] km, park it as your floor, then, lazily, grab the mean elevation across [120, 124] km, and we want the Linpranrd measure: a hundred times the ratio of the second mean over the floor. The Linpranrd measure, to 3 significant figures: 157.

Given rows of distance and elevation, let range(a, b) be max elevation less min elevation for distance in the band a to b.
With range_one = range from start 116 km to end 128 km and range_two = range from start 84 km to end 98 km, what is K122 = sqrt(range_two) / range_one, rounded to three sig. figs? 1.14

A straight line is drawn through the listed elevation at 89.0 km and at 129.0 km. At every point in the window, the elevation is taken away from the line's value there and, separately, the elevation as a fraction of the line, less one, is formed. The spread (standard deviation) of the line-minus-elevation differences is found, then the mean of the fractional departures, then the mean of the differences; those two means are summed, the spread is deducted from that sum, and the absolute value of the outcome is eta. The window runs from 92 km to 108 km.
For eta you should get 0.6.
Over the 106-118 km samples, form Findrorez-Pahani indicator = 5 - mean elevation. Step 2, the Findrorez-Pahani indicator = 0.58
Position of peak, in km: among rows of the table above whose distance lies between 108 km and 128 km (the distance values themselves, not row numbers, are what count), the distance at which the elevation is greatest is 127.0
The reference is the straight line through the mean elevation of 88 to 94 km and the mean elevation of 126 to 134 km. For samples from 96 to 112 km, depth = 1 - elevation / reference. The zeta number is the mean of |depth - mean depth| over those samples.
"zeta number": 0.046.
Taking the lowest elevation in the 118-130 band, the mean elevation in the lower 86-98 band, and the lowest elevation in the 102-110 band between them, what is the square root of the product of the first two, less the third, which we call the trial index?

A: 1.0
